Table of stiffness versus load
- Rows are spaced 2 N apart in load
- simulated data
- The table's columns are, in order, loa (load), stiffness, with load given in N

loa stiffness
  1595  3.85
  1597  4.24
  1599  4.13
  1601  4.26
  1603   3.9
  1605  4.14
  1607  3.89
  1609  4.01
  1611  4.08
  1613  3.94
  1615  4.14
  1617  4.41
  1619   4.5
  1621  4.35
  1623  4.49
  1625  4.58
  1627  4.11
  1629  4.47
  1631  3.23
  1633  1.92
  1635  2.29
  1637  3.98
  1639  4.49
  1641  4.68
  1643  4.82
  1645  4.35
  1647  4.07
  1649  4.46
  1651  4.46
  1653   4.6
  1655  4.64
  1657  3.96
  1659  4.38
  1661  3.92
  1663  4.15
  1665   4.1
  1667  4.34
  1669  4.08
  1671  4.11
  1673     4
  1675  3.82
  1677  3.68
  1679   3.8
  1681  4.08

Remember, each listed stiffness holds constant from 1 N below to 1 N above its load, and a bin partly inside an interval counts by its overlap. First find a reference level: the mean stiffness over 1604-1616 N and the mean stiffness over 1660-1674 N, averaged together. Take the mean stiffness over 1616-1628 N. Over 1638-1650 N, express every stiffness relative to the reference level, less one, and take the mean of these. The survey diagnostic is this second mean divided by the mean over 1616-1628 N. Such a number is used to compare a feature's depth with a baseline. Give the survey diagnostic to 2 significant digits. 0.023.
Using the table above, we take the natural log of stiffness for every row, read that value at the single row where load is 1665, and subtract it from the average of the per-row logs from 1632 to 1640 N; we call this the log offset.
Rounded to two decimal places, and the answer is -0.32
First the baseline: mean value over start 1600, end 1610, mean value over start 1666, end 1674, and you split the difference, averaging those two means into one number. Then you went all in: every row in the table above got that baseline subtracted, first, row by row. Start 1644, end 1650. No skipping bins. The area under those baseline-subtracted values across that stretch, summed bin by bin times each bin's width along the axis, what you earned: 1.24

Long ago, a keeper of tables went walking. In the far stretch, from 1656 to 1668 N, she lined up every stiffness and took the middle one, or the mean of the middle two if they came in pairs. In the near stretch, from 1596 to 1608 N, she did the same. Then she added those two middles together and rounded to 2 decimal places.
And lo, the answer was 8.26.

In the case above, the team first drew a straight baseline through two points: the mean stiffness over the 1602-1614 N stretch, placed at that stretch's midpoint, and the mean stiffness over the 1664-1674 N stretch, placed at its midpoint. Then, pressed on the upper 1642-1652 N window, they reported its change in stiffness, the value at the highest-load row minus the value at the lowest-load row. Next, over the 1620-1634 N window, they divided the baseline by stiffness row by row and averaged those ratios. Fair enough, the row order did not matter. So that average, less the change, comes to 1.5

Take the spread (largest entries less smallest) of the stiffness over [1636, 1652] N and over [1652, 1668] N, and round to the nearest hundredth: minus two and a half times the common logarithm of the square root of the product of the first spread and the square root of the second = 0.18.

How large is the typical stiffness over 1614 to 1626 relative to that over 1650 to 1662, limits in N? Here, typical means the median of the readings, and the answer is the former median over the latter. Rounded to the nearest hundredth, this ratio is 1.01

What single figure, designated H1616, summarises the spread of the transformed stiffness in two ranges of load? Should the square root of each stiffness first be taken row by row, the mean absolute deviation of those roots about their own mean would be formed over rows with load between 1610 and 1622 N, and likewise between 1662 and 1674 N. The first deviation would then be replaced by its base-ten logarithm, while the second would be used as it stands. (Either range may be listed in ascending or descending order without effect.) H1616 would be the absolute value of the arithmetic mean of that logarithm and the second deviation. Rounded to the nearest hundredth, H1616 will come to 0.67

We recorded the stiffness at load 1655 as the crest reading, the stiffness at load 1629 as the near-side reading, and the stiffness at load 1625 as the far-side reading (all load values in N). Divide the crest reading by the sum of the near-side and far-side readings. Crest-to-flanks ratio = 0.51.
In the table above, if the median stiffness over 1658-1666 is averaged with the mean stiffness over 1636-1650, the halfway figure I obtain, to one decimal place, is 4.3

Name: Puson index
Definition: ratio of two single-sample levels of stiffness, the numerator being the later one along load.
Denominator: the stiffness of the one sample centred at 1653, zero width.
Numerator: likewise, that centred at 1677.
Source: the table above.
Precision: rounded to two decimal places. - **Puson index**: 0.80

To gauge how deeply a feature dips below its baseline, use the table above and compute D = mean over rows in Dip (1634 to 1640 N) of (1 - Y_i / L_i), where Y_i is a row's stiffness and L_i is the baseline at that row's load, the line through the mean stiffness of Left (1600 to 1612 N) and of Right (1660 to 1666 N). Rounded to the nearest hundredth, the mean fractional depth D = 0.11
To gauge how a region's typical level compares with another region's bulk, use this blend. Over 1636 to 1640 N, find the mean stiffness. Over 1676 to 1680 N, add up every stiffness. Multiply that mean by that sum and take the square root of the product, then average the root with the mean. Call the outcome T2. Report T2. 4.93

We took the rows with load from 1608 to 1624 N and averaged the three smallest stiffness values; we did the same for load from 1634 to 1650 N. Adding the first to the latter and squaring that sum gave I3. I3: 56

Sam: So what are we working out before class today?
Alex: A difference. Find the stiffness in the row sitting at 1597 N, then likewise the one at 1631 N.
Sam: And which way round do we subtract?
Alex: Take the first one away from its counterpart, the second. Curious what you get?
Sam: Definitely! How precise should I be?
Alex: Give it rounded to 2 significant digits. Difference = -1.0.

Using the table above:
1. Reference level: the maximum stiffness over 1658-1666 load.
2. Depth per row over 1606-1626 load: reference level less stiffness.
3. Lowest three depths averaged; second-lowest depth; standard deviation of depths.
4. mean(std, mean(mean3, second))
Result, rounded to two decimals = 0.06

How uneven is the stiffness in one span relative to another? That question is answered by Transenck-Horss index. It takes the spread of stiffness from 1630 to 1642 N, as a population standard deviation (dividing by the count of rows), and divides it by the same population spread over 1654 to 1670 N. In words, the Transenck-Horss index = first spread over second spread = 4.6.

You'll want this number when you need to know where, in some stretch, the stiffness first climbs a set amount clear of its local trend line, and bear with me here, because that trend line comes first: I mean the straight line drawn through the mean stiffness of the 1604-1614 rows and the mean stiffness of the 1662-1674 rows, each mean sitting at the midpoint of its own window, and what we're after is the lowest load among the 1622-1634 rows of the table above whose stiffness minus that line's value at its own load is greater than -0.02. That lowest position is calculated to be 1623 N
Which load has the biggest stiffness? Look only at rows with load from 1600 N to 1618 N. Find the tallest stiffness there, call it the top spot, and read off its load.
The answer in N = 1617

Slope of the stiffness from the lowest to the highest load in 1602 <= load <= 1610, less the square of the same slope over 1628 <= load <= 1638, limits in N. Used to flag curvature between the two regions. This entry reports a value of 0.015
